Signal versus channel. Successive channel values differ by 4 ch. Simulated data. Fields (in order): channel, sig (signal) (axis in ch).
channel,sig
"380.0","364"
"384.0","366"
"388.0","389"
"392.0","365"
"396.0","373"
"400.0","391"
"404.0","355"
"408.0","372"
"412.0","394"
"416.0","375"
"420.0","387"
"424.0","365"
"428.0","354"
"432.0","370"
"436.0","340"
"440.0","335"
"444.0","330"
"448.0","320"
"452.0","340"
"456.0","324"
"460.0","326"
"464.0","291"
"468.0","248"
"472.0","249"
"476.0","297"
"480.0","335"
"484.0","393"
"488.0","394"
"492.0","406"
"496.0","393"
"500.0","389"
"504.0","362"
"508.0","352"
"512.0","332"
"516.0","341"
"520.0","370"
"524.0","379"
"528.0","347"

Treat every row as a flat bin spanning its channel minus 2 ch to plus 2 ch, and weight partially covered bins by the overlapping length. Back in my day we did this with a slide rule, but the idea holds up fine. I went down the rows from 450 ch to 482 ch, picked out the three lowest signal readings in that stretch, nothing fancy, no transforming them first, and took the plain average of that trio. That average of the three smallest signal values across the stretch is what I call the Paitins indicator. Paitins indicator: 263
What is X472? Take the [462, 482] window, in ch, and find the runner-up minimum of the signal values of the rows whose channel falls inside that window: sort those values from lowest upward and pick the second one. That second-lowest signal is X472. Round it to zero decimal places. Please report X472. 249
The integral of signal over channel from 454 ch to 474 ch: 5752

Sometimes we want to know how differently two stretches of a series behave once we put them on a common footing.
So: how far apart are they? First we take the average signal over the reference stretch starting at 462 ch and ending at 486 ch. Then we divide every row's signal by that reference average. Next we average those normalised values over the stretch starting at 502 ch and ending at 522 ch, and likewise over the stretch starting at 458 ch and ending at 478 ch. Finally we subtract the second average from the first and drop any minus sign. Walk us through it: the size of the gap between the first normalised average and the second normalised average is 0.23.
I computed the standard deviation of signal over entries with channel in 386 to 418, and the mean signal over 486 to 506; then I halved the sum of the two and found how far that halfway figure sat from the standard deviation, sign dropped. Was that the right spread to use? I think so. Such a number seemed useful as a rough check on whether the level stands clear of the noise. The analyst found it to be 188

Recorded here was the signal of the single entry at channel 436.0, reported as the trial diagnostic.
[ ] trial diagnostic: 340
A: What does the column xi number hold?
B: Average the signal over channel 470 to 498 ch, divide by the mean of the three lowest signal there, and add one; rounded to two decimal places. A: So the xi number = 2.20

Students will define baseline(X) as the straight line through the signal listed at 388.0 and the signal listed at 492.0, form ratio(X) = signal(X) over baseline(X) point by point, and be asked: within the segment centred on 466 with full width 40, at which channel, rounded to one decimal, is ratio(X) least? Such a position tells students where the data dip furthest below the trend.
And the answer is 468.0 ch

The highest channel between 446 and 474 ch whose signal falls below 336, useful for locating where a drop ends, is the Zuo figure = 472.0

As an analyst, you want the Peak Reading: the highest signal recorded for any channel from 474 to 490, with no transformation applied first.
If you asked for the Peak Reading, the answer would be 394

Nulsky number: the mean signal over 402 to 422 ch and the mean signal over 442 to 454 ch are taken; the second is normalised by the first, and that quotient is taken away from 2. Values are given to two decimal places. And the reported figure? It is 1.12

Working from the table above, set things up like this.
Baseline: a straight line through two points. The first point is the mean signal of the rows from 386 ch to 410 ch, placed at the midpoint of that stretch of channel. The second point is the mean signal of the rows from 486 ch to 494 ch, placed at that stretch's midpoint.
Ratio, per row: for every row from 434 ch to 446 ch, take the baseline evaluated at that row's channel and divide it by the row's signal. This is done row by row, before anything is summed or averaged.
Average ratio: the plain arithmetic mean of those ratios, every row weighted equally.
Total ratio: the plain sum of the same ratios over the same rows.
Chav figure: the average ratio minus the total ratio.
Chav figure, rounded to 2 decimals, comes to -2.30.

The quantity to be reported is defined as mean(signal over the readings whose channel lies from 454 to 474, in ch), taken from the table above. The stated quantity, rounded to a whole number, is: 288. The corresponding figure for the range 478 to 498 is 384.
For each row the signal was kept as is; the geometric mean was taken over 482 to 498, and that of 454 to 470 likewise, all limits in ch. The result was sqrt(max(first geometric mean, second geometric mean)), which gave 19.9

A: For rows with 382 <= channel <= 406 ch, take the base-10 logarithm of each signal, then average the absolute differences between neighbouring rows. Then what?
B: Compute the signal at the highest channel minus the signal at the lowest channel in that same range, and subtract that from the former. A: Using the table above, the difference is 11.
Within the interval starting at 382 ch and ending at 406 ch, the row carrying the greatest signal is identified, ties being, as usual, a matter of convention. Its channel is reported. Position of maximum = 400.0 ch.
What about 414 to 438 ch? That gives 420.0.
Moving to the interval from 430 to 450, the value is 432.0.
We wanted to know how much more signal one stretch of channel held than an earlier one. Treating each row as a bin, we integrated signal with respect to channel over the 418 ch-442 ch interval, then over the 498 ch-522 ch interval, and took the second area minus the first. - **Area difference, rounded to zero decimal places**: -20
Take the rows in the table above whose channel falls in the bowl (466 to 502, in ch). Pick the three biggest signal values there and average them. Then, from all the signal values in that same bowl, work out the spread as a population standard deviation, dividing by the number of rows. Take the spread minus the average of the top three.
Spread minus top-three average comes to -336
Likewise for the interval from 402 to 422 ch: -372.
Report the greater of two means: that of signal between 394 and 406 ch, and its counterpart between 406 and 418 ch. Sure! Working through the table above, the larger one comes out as 380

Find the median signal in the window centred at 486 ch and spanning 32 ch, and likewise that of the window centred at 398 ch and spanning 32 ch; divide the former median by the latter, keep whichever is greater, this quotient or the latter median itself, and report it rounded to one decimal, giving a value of 372.5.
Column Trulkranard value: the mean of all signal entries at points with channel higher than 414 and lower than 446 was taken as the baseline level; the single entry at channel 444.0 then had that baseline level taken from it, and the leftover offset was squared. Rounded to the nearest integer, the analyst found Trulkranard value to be 729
